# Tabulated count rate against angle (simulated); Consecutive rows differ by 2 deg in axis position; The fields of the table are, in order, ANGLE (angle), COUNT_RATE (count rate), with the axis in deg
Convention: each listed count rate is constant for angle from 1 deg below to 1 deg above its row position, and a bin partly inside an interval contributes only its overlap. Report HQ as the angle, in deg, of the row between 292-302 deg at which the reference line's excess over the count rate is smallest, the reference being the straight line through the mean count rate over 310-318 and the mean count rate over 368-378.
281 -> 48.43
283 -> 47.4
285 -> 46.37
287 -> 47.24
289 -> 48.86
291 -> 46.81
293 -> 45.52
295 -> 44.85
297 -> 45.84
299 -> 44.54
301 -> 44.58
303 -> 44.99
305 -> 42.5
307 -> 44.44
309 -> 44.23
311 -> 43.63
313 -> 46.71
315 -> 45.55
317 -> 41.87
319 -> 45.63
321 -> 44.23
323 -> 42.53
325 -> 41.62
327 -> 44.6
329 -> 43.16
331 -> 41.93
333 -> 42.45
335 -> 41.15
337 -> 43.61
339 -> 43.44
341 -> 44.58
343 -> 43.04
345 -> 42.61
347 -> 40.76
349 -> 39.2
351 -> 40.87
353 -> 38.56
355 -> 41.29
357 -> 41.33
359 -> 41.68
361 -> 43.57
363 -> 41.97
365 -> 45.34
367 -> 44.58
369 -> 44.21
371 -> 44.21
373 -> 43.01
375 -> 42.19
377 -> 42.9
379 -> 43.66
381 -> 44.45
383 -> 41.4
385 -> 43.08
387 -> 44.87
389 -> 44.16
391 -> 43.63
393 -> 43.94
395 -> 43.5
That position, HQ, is 297 deg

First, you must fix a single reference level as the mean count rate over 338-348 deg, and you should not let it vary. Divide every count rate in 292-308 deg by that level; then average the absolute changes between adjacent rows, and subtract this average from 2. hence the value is 1.97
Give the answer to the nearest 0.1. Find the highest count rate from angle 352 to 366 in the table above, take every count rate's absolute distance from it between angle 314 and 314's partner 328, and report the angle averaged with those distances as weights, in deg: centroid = 321.7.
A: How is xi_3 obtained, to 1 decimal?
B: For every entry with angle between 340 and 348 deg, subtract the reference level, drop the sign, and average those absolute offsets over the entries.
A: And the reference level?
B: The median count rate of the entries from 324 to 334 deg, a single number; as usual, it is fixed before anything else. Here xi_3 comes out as 1.1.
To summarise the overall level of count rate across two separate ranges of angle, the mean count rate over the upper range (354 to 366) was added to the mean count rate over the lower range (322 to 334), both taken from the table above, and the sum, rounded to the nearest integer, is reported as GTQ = 85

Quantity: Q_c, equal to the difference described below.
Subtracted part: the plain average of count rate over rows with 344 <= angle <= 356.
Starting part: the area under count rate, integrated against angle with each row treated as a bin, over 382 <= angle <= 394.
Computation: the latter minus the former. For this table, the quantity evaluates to 481.6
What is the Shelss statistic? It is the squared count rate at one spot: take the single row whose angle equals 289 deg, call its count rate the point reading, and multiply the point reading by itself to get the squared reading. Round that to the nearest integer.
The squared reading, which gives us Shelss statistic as 2387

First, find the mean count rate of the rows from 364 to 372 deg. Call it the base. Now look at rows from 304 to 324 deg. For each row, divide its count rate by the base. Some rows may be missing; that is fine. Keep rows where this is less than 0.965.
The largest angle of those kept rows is 323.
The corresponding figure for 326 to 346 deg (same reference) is 345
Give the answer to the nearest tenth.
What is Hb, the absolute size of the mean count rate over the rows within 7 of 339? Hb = 43.0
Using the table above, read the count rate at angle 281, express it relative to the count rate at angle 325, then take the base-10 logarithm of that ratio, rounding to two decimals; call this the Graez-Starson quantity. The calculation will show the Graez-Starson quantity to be 0.07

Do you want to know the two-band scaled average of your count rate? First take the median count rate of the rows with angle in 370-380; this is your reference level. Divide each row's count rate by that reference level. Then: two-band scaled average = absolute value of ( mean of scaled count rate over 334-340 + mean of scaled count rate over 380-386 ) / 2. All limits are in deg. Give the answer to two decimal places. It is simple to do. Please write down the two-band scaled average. 1.00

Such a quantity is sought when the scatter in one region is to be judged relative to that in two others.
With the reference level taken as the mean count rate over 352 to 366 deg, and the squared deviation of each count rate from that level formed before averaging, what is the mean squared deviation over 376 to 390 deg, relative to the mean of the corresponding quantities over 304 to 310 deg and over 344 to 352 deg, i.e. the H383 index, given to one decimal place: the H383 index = 1.1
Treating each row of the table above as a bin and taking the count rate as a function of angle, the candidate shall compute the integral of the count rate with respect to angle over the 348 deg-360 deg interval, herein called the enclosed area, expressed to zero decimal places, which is 486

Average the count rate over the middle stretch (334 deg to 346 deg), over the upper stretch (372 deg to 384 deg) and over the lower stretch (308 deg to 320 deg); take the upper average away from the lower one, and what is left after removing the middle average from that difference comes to -41.4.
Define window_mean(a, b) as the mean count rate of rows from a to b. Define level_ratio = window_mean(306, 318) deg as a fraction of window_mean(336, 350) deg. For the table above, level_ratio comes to 1.05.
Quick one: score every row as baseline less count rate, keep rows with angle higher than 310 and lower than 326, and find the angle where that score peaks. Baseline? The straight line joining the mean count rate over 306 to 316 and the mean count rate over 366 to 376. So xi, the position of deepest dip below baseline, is 325 deg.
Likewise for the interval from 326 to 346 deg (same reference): 335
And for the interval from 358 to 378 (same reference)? 359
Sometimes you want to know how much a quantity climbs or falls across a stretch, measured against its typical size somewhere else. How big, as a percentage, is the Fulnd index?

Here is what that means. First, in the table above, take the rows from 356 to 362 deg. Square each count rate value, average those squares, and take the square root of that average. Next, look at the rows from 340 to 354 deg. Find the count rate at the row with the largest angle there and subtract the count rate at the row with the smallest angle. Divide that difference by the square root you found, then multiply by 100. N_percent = -14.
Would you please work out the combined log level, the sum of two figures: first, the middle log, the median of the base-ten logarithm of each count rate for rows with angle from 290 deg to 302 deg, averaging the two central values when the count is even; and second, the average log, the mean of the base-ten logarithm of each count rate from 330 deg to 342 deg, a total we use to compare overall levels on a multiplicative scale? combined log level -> 3.29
